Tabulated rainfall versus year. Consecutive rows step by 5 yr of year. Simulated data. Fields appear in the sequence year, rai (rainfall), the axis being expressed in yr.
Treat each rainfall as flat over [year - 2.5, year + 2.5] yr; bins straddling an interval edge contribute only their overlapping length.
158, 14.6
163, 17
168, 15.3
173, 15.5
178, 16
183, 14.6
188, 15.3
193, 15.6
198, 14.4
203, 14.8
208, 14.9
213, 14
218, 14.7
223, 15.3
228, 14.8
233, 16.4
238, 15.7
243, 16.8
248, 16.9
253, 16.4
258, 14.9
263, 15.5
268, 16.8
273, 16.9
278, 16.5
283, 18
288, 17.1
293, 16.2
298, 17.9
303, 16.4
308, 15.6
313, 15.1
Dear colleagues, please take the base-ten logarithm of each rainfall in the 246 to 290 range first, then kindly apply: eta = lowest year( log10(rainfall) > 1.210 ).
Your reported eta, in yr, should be 248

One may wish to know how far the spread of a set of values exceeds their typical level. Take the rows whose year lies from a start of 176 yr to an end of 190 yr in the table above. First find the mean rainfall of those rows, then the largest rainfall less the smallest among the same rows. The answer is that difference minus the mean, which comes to -13.9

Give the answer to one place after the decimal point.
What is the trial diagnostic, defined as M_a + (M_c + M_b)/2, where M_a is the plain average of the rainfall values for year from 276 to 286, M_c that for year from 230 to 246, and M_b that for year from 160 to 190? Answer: 33.2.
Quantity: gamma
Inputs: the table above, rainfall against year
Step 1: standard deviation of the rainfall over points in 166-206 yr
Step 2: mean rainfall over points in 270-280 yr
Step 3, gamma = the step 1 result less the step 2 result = -16.2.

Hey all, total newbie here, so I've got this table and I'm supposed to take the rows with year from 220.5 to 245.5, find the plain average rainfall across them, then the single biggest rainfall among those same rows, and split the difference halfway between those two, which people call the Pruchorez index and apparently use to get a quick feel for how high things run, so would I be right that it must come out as 16.3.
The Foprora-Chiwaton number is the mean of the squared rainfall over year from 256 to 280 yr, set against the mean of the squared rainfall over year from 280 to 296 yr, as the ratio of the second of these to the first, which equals 1.12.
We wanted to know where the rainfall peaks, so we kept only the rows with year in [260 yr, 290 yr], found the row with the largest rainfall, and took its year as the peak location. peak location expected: 283 yr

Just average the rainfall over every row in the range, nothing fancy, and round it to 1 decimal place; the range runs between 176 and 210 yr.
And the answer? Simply 15.1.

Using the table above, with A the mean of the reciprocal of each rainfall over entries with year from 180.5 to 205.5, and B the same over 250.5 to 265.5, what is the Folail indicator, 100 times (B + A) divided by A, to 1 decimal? 195.8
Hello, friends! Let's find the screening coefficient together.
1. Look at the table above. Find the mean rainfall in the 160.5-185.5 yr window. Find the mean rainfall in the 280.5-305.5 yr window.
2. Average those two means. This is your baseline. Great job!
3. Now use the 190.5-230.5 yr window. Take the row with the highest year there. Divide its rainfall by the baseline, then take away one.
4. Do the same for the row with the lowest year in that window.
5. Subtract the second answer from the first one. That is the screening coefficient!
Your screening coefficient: -0.05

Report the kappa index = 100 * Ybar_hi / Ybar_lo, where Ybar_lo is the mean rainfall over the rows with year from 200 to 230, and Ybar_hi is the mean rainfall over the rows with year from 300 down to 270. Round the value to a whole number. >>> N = 116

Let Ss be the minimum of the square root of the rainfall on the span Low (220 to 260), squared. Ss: 14.8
